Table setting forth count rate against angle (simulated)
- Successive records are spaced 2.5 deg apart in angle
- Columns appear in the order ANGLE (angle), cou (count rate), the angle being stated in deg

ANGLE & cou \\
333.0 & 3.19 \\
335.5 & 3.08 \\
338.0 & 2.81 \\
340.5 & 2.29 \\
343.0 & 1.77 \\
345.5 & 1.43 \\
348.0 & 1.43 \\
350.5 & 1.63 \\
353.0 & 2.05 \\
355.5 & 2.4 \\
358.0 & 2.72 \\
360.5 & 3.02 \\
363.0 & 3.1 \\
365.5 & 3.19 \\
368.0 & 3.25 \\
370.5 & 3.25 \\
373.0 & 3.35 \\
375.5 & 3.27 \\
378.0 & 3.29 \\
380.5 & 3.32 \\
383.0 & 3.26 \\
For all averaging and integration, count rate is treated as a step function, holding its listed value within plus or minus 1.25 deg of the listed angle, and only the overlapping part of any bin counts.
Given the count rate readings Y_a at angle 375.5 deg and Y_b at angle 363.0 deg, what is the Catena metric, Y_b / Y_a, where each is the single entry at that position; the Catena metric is 0.95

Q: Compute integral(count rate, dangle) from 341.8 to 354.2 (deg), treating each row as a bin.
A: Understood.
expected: 21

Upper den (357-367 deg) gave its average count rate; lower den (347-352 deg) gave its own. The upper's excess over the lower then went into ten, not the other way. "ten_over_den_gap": 7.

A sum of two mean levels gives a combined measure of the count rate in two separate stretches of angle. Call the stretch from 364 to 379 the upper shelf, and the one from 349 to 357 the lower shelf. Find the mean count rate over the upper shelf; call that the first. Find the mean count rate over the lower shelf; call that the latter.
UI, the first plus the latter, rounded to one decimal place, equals 5.3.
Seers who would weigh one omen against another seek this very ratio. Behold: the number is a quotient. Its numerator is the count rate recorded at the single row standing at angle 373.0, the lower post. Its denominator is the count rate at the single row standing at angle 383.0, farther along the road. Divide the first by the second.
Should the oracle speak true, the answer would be 1.0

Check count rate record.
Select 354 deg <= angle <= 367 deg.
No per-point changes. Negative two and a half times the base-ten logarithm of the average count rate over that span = -1.15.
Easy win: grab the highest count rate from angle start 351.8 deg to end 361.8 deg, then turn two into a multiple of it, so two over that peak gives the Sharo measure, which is 0.662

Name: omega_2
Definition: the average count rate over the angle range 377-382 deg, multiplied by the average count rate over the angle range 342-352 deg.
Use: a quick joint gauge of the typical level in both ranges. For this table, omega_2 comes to 5.2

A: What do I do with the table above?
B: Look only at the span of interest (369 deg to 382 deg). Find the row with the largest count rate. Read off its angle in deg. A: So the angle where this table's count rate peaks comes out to 373.0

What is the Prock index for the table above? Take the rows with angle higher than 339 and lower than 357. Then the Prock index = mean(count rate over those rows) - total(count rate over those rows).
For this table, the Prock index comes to -11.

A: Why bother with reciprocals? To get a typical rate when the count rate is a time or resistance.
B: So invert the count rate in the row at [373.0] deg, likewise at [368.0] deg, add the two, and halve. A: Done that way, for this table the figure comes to 0.30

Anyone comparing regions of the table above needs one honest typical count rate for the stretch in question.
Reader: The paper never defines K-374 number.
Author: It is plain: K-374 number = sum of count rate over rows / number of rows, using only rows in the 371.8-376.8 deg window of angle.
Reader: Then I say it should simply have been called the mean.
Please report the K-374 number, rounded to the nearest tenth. 3.3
